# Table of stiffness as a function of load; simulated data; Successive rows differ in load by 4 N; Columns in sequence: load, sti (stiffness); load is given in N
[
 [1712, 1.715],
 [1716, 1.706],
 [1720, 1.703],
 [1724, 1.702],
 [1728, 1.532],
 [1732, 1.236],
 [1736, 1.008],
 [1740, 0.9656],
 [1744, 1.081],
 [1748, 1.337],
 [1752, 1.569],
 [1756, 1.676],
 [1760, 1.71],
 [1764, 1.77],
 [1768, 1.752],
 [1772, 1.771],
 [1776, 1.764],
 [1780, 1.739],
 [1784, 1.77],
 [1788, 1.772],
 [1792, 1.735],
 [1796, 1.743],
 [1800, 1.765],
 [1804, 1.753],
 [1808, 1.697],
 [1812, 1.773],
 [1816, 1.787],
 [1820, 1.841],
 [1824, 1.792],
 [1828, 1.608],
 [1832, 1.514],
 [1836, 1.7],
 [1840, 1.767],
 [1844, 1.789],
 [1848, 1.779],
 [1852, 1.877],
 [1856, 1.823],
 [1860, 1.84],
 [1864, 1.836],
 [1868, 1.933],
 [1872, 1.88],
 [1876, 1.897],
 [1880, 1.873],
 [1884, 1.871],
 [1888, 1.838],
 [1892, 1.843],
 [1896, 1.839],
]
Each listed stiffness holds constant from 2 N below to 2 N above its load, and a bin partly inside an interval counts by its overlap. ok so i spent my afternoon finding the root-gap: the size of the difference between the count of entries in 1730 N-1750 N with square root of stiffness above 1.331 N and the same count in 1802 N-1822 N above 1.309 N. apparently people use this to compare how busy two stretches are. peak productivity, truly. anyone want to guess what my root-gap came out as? 4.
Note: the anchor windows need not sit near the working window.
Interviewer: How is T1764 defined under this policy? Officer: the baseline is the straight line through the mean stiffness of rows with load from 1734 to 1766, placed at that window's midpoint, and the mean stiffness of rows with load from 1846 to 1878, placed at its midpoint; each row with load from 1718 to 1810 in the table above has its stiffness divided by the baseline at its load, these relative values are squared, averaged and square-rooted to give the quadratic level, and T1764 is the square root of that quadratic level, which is 1.05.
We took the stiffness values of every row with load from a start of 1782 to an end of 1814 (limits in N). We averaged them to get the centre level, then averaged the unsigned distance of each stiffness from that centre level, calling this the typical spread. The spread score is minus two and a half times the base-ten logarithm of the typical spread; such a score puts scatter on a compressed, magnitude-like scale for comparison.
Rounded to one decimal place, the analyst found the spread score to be 4.3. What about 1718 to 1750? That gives 1.5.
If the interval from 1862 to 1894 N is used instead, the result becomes 4.0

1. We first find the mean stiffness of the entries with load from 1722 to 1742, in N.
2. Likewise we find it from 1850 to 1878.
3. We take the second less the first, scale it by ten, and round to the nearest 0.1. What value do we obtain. 5.8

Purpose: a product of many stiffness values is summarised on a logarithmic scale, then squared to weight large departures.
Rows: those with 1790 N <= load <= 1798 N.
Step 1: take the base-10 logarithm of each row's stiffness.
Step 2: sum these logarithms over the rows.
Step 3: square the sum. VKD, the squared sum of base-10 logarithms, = 0.231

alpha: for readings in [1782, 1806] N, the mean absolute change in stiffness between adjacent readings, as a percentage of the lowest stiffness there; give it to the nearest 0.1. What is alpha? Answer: 0.9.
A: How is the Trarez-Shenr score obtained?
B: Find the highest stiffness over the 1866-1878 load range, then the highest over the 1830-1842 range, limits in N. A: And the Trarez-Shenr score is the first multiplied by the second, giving 3.42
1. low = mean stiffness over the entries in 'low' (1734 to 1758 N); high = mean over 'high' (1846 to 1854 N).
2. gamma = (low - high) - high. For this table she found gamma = -2.38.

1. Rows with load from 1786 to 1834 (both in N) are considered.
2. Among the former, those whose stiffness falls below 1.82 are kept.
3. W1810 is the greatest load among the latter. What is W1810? 1832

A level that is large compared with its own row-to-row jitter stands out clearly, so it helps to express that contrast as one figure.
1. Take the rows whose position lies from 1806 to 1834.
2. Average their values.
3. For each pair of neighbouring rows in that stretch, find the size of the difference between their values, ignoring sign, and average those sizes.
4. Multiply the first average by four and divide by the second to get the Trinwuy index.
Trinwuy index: 87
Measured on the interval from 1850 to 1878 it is 185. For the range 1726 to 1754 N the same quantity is 26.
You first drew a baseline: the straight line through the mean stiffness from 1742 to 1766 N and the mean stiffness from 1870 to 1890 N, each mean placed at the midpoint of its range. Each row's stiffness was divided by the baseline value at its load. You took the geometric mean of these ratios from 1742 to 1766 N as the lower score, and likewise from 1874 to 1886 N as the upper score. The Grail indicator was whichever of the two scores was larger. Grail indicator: 1.00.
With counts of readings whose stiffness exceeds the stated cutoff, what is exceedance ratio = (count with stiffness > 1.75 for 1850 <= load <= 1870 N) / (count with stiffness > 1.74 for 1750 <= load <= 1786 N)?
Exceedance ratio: 1.0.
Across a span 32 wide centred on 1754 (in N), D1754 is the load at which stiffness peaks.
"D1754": 1764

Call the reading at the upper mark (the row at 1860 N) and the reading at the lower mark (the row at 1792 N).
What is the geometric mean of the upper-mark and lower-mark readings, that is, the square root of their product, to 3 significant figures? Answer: 1.79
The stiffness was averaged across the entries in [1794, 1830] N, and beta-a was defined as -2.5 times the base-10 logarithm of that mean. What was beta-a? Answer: -0.61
